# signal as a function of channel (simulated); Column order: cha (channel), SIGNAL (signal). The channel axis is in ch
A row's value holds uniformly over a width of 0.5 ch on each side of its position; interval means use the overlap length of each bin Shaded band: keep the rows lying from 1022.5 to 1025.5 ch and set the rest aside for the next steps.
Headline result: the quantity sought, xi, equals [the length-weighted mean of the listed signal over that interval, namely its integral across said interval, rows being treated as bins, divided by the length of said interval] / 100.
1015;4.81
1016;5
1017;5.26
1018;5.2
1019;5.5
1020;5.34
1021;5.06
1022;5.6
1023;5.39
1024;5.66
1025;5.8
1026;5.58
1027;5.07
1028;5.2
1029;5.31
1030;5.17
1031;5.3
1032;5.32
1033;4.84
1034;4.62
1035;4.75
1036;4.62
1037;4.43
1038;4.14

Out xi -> 0.0562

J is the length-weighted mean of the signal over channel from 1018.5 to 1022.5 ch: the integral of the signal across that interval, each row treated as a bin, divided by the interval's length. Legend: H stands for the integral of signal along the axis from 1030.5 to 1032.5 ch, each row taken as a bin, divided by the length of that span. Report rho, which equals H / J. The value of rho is 0.99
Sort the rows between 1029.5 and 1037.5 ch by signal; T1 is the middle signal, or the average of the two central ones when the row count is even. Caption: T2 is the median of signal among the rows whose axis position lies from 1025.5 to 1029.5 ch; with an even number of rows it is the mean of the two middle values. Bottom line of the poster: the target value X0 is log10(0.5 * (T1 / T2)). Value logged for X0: -0.341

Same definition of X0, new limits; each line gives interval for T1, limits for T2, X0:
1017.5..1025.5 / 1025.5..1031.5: -0.285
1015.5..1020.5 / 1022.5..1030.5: -0.308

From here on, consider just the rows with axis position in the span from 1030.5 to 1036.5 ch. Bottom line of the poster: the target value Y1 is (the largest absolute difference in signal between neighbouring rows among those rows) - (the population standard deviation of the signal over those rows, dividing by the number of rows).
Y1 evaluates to 0.19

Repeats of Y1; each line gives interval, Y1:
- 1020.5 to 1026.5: 0.30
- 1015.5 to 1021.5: 0.13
